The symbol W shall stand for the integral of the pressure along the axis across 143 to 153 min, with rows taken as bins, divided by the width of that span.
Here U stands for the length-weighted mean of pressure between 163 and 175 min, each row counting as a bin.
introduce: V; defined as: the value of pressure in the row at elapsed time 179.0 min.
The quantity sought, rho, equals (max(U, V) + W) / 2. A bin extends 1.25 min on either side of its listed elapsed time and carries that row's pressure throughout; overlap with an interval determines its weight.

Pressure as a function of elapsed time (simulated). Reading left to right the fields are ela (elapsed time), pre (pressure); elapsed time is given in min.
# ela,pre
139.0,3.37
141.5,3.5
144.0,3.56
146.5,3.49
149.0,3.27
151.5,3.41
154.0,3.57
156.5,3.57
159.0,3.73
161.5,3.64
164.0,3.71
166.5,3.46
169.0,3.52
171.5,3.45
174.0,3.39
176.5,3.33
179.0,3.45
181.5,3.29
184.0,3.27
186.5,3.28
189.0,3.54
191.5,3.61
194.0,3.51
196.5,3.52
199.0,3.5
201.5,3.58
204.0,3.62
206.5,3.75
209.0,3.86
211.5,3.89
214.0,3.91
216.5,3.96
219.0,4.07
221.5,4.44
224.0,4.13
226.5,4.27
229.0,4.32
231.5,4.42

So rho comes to 3.47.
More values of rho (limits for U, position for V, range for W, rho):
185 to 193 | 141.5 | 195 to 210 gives 3.57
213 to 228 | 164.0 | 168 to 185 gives 3.76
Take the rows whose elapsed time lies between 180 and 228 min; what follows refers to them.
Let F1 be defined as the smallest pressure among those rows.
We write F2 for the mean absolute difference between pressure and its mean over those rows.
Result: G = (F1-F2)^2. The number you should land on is 8.9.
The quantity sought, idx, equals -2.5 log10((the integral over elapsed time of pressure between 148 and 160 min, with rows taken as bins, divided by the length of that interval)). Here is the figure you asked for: -1.36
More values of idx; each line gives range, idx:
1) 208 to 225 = -1.52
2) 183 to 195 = -1.34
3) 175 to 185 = -1.31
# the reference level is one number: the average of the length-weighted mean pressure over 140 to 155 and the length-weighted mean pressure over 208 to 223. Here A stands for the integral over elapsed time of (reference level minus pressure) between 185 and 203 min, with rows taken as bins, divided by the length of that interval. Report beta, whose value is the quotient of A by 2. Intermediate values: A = 0.24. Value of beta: 0.120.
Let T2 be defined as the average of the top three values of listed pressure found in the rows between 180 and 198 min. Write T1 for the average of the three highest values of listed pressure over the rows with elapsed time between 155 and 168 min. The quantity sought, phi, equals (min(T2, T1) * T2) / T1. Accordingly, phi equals 3.4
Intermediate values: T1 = 3.69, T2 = 3.6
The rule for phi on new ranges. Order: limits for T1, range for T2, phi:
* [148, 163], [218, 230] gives 4.3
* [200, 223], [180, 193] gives 2.9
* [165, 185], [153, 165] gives 3.7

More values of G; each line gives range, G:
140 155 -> 10.1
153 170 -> 11.4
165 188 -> 10.2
